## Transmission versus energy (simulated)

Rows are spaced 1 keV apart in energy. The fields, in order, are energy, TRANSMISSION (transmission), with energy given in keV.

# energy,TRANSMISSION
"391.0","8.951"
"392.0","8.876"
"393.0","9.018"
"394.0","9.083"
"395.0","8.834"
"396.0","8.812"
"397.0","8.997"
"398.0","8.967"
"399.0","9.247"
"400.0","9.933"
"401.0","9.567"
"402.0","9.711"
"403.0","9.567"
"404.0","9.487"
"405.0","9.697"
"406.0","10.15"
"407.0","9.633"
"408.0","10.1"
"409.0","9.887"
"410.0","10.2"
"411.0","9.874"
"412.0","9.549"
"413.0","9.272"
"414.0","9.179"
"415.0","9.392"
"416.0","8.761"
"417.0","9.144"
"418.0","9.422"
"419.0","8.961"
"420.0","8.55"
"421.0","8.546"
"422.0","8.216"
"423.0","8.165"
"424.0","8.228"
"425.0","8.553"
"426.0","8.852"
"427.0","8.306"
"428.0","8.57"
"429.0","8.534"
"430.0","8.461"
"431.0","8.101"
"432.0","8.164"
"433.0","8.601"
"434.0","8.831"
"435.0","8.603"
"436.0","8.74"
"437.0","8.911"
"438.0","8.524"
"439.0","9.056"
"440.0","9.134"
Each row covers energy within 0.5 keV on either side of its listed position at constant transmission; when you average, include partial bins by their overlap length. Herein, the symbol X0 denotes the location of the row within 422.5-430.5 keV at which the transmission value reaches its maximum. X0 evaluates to 426.0 keV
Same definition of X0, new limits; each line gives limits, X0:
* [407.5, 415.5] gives 410.0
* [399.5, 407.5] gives 406.0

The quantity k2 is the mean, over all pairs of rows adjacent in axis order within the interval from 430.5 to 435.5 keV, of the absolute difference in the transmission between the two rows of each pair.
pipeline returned 0.24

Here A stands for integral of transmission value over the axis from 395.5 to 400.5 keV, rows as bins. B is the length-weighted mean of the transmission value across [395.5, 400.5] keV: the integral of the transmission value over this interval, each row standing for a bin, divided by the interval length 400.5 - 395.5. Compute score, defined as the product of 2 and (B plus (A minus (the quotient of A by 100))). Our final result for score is 109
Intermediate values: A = 46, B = 9.2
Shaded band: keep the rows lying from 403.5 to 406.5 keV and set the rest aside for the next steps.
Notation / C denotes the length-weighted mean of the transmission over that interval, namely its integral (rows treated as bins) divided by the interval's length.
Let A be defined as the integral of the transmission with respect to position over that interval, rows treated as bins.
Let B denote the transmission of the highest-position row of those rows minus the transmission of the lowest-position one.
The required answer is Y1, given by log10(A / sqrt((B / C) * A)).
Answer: 1.32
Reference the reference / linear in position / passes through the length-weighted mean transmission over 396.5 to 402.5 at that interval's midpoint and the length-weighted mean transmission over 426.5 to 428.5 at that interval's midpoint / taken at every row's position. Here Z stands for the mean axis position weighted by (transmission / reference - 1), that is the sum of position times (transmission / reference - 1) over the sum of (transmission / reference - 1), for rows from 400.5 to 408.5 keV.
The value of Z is 405.5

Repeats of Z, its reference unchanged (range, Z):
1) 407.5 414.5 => 410.3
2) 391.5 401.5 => 393.9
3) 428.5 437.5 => 435.3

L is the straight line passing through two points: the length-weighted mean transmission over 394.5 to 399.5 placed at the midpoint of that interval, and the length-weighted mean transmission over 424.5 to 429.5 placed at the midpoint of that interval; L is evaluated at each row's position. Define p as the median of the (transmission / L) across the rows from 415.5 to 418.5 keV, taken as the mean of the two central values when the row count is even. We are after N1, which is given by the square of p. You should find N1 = 1.10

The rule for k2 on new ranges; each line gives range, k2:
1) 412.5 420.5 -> 0.35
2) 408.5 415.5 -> 0.26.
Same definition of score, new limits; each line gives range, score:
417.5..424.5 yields 136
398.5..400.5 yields 57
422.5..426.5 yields 84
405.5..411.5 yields 138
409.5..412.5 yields 78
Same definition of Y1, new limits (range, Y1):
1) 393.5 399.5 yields 1.74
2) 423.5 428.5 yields 1.51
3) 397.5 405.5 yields 1.50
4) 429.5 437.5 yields 1.56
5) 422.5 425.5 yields 1.36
